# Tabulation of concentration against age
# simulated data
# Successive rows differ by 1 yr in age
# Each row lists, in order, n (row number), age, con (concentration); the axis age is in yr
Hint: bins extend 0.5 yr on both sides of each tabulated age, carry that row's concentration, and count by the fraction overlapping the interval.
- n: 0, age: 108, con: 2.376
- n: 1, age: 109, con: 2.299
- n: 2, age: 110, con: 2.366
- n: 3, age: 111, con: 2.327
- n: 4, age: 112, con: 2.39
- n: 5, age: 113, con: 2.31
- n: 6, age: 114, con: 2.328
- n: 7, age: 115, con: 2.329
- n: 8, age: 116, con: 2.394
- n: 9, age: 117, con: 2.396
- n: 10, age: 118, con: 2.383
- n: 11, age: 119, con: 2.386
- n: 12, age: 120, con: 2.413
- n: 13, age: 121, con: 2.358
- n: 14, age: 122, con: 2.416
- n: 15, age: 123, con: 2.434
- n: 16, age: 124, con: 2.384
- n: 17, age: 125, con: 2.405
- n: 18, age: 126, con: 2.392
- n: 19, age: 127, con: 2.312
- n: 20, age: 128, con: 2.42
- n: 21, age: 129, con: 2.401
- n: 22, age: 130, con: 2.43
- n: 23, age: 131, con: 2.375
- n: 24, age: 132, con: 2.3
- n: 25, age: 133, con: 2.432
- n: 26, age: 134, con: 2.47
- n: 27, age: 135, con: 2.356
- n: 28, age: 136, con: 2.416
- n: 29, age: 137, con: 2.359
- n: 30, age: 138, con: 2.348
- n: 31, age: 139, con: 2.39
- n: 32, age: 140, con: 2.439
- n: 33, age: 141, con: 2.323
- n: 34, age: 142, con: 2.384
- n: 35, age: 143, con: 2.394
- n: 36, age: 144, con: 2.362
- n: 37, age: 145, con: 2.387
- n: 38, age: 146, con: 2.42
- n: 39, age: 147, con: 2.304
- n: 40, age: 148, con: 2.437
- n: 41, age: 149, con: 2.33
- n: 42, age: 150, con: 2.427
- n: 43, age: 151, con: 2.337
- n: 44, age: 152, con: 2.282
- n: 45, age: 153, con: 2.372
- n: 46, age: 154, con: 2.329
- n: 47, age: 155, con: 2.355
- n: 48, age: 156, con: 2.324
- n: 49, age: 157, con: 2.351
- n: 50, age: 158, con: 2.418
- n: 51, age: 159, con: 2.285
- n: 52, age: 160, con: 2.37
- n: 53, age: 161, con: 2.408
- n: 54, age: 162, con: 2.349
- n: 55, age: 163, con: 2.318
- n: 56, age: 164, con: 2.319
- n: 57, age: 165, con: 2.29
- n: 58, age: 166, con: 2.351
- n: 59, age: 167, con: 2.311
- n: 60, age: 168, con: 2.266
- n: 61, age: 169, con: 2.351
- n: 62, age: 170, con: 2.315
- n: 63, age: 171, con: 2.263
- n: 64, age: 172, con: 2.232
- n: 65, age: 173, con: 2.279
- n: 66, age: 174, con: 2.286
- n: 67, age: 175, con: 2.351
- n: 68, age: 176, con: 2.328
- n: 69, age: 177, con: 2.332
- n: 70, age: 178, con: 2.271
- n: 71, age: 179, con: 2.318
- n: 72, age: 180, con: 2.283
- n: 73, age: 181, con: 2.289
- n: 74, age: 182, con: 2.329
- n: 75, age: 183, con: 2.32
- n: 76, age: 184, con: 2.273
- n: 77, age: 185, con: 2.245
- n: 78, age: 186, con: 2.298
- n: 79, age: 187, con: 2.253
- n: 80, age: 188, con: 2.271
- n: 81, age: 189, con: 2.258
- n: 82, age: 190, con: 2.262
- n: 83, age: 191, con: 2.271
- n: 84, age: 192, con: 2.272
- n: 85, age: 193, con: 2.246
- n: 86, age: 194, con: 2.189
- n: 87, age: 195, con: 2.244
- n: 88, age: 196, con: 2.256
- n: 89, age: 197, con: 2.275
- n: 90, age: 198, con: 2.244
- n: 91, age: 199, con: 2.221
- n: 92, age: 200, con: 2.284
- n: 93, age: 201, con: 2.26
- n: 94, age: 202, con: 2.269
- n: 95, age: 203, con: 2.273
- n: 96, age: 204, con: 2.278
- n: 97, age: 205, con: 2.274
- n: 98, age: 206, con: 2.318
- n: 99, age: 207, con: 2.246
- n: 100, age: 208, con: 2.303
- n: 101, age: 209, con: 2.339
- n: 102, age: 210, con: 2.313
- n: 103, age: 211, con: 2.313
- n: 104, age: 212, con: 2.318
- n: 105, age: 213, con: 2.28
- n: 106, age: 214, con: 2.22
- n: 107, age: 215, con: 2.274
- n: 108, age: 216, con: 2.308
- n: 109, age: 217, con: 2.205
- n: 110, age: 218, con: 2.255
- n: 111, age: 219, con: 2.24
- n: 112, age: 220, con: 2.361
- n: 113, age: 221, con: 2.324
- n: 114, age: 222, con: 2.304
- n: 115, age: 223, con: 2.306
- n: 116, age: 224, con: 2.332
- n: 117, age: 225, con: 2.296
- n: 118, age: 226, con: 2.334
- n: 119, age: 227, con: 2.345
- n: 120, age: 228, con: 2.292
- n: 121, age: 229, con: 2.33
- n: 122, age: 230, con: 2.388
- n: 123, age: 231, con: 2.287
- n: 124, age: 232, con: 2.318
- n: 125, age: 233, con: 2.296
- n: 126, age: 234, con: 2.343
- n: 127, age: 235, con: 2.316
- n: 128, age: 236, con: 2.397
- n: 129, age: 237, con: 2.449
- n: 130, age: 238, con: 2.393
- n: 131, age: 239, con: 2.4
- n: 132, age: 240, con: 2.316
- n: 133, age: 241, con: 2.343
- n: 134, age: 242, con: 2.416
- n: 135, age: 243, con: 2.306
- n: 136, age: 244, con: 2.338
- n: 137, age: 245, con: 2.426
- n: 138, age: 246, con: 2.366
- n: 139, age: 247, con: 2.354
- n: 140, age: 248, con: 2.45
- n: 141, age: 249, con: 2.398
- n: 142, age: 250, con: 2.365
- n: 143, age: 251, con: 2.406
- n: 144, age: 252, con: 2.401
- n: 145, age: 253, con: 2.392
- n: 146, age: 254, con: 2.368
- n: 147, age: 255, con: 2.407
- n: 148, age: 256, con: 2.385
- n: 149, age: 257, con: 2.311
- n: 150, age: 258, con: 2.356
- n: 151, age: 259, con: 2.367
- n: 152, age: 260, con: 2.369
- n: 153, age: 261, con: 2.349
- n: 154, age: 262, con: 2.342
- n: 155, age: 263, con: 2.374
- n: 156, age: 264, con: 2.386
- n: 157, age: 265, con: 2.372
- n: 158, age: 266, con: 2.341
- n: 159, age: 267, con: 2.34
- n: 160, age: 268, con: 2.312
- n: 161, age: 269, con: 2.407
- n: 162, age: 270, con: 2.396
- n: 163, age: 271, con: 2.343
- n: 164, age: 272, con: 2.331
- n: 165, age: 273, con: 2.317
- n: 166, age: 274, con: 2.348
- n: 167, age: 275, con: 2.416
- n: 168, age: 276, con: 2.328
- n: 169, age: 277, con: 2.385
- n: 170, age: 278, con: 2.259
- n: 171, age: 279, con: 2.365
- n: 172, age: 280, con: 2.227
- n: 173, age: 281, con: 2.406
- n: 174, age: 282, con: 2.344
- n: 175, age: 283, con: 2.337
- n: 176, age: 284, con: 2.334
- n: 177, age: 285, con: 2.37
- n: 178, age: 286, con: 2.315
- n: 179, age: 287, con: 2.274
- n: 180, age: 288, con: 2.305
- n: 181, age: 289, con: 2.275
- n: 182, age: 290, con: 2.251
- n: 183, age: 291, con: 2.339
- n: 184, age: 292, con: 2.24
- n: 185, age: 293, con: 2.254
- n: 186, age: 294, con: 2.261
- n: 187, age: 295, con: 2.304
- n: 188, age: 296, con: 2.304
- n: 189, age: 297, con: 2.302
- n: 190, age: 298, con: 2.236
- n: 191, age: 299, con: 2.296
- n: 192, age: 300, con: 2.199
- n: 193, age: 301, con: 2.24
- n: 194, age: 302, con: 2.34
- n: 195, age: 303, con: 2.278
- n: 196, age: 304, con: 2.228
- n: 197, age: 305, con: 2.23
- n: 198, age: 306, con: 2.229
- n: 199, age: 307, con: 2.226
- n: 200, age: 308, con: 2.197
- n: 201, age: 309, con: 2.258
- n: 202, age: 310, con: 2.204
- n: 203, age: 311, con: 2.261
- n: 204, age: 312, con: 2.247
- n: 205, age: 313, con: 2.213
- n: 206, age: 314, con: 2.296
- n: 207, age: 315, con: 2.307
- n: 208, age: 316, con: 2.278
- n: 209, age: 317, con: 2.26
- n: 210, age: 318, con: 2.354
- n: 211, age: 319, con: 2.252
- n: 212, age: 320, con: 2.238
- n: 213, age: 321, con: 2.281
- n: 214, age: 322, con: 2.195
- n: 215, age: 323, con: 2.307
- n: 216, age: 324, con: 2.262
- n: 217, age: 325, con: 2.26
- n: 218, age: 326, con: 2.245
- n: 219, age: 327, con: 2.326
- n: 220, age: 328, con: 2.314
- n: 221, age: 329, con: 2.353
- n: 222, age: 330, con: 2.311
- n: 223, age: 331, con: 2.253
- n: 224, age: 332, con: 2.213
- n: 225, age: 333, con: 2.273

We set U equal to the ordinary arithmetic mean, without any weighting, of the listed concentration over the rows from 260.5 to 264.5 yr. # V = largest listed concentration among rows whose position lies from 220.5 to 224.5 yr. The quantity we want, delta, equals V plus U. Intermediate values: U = 2.36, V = 2.332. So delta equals 4.69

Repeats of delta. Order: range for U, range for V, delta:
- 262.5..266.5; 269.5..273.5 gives 4.76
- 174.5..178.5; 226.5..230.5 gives 4.71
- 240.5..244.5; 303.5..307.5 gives 4.58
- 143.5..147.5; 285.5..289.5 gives 4.68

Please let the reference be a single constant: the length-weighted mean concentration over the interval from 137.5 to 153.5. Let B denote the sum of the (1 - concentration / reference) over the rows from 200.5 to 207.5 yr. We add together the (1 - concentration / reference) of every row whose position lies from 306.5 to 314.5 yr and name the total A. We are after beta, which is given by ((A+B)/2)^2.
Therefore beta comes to 0.14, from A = 0.4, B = 0.3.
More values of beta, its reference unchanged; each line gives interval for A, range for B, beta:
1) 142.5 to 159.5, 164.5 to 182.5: 0.09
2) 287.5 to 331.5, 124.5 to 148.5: 0.77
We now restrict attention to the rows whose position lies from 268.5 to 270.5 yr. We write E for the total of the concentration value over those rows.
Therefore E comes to 4.80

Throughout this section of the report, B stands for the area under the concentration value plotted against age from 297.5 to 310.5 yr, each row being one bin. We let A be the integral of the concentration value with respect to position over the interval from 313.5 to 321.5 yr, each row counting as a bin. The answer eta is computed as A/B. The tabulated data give 0.6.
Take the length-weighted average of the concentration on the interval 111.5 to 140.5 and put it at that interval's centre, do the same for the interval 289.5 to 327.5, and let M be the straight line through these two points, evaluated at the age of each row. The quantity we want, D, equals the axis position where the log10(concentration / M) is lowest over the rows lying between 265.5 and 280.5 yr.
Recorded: 280 yr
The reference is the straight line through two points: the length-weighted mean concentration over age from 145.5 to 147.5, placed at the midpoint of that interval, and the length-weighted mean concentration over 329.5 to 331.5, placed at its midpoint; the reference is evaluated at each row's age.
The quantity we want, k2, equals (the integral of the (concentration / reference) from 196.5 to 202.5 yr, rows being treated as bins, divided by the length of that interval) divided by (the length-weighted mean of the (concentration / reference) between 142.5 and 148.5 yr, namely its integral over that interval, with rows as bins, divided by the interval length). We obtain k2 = 0.96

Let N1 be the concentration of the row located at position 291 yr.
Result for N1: 2.339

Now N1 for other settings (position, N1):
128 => 2.42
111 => 2.327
